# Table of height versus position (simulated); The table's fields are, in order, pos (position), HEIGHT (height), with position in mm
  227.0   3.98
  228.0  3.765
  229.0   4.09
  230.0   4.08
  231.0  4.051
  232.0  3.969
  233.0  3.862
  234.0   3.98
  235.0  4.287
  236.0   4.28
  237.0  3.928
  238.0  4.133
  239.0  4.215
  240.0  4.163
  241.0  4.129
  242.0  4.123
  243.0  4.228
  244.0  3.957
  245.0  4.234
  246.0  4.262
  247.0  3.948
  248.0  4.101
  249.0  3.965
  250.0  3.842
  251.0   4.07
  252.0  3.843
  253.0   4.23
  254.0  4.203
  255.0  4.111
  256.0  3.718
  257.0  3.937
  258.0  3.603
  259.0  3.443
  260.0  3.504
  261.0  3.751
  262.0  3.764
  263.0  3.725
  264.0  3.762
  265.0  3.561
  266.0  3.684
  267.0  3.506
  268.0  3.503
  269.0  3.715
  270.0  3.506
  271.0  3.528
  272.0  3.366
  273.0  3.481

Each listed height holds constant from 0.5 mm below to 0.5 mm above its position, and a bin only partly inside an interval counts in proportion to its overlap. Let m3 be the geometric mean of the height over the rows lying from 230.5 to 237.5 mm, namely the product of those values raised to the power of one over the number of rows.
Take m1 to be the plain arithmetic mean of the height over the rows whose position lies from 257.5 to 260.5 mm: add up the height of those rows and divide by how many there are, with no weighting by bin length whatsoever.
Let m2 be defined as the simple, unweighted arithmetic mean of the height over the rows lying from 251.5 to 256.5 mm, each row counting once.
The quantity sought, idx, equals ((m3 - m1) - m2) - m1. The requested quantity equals -7.0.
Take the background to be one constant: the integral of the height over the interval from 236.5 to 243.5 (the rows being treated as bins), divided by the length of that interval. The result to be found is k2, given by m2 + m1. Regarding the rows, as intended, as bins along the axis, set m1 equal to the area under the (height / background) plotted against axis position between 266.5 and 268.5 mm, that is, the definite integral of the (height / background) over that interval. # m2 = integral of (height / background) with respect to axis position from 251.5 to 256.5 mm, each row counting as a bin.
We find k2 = 6.6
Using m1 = 1.7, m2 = 4.9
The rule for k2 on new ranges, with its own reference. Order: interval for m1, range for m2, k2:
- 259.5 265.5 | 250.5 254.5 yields 9.3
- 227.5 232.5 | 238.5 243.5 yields 9.9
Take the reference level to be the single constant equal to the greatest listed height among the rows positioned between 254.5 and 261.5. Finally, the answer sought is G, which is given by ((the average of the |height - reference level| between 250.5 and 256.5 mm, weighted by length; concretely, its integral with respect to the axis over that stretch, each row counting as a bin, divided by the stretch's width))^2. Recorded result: 0.023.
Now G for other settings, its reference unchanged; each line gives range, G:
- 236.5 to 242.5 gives 0.004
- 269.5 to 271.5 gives 0.353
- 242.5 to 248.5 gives 0.014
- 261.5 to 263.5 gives 0.134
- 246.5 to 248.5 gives 0.007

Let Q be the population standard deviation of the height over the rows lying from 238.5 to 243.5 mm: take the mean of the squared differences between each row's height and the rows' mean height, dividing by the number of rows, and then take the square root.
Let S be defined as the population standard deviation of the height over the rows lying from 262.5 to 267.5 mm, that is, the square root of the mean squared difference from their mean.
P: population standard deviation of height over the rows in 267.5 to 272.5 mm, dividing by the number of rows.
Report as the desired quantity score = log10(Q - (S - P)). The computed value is -1.25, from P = 0.112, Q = 0.04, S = 0.098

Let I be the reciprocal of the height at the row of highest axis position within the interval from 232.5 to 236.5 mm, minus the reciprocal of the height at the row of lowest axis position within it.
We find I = -0.025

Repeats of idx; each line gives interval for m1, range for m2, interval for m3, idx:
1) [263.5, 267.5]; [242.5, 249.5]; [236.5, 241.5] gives -7.2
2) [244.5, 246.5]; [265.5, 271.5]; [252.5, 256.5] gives -8.0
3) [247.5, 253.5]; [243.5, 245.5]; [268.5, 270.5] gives -8.5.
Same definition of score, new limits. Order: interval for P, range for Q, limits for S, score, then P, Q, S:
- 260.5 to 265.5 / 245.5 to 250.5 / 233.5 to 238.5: -1.13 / 0.077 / 0.14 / 0.148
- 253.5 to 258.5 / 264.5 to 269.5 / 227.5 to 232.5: -0.71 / 0.227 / 0.09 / 0.121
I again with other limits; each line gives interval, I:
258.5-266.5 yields -0.019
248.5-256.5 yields 0.017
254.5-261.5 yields 0.023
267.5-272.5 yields 0.012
